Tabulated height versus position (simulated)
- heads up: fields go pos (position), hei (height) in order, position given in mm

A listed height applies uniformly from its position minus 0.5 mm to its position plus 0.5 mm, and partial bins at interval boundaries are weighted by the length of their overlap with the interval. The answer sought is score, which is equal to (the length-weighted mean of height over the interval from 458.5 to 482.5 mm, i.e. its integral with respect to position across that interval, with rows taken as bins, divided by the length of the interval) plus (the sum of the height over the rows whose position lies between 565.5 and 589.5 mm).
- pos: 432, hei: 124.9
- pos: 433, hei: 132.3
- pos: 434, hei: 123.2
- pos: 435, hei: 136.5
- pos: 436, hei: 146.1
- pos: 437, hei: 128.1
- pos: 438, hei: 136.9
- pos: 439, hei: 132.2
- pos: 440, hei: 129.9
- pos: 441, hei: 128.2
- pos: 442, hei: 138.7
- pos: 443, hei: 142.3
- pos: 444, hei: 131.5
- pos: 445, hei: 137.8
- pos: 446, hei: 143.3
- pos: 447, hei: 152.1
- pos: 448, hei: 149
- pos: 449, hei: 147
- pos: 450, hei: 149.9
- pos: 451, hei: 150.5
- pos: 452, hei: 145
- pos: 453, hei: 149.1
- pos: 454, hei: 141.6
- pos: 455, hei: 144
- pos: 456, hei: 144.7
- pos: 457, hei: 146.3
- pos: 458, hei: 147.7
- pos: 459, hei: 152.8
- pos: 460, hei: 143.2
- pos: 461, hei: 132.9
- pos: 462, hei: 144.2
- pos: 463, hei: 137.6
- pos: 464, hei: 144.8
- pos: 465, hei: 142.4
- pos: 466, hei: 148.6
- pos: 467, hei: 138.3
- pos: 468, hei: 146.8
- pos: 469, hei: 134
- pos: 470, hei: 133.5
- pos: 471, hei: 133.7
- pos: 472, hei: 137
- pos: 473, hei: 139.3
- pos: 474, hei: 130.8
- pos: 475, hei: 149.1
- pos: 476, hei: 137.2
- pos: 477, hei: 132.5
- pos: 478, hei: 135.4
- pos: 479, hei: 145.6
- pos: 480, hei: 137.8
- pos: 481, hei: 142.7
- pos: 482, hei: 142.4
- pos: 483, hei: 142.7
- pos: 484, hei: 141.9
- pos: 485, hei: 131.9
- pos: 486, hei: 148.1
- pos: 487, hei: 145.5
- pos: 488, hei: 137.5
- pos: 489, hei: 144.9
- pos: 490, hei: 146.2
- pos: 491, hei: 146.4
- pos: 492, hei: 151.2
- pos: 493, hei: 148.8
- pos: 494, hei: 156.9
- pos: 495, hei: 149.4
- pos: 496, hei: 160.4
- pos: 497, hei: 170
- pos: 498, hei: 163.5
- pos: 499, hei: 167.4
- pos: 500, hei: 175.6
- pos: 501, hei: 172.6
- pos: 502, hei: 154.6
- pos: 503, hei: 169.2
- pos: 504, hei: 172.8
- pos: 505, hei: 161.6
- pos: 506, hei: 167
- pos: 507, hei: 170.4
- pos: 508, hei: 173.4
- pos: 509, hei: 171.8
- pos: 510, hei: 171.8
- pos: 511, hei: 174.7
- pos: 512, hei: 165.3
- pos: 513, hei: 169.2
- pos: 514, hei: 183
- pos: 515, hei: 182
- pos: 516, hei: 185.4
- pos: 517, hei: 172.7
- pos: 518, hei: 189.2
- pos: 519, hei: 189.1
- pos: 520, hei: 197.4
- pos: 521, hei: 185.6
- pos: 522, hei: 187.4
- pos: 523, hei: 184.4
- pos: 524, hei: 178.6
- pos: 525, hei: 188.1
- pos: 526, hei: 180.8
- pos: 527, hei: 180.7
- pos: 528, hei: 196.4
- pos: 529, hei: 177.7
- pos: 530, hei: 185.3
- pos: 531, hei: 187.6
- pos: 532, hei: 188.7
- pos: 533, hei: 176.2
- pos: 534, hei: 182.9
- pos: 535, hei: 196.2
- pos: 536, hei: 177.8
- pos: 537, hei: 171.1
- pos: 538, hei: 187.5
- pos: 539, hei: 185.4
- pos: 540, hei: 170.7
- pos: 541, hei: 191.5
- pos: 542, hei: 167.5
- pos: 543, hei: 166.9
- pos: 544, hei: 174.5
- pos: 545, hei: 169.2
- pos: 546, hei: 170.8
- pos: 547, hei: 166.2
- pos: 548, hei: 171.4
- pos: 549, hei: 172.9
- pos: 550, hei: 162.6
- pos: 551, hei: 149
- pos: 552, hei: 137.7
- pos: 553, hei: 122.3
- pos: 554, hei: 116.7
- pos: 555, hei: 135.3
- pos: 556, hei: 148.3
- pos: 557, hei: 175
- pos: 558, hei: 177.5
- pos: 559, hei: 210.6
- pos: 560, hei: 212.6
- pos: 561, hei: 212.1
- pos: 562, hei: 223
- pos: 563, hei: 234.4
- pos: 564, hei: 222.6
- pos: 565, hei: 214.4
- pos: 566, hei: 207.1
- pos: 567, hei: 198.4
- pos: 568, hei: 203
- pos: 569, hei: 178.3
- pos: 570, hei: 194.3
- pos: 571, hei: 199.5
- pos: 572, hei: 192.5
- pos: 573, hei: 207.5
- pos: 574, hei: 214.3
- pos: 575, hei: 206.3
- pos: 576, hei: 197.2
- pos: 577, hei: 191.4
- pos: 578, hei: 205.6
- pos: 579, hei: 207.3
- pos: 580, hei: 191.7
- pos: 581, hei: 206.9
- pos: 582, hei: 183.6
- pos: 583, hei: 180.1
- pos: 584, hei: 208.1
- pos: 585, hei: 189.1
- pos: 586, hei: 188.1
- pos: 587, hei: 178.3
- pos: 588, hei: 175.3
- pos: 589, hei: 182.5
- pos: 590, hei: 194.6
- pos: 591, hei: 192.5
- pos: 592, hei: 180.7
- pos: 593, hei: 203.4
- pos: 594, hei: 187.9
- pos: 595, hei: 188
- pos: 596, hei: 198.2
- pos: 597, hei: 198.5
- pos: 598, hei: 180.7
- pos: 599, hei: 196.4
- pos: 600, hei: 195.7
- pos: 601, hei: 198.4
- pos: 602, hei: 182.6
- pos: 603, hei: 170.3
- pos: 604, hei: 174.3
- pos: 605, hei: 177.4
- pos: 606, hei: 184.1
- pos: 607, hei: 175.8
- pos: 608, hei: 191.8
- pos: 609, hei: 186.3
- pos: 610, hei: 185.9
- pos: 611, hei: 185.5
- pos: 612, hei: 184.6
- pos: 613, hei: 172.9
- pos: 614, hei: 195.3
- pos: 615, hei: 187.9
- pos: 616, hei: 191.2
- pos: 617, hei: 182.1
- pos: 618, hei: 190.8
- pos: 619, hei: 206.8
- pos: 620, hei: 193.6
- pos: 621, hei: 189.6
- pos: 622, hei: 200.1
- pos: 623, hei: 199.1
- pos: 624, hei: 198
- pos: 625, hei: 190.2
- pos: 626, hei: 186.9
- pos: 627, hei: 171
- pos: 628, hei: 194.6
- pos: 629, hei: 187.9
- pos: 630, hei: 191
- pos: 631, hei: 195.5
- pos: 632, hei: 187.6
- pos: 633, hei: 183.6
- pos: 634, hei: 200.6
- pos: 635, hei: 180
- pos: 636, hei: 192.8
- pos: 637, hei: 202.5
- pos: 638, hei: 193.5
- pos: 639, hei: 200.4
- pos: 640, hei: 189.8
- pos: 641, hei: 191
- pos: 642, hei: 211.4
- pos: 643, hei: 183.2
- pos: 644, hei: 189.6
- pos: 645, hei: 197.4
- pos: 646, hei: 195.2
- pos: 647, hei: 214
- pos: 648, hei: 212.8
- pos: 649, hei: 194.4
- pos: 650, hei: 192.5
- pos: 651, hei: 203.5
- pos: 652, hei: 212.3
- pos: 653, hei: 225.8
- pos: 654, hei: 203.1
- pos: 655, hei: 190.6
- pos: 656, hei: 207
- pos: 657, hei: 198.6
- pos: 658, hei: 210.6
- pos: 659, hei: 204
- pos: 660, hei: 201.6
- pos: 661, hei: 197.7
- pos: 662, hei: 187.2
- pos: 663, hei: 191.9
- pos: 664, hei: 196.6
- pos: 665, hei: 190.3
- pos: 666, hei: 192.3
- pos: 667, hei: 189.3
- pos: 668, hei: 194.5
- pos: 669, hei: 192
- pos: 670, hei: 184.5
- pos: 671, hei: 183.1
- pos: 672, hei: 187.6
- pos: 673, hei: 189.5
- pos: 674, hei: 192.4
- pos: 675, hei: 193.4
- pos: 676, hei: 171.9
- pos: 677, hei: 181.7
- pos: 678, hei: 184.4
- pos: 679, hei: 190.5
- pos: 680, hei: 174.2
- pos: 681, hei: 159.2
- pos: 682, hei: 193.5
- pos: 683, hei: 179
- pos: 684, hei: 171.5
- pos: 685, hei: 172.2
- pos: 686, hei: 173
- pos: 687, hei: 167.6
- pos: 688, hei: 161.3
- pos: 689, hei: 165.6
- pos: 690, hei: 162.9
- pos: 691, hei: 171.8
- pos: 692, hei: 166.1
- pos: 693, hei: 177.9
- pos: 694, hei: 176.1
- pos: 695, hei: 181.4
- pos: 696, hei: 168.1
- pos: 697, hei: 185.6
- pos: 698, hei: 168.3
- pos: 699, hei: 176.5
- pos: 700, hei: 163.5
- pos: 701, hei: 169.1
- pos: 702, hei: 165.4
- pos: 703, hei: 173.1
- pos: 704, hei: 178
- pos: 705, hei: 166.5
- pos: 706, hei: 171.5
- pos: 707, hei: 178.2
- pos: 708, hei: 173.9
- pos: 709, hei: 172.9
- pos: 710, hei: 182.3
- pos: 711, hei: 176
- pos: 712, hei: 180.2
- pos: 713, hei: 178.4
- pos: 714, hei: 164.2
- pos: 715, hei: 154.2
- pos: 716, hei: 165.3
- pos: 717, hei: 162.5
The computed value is 4827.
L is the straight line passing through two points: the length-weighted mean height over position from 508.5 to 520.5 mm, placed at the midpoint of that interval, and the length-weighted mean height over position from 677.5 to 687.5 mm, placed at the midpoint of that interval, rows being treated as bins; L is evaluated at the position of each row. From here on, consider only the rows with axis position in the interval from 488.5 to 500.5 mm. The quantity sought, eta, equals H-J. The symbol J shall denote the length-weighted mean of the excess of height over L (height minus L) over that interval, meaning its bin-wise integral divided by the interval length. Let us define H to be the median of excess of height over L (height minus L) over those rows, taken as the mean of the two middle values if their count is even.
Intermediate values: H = -26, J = -23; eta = -2.7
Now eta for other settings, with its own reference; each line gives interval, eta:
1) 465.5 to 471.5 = -3.0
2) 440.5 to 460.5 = 0.7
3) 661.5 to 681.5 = 3.1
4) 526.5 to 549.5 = -1.4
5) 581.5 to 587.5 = -2.0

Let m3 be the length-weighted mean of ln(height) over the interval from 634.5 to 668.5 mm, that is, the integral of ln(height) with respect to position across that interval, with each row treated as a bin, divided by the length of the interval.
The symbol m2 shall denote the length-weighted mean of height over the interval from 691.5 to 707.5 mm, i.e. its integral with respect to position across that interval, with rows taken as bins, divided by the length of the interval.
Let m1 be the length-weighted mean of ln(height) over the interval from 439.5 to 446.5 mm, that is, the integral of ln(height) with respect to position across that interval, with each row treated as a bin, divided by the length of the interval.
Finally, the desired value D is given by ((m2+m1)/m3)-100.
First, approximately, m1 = 4.91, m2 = 173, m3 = 5.29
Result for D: -66.4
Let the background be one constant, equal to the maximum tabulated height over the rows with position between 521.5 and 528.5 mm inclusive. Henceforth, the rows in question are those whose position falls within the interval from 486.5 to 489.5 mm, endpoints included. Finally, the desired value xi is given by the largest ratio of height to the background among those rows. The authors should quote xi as 0.74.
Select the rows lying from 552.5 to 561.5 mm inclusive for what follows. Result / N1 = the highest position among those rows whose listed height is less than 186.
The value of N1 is 558 mm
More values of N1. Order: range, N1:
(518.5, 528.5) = 527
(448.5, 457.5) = 457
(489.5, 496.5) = 496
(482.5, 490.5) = 490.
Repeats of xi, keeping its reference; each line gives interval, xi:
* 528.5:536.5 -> 1.00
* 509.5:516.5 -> 0.94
